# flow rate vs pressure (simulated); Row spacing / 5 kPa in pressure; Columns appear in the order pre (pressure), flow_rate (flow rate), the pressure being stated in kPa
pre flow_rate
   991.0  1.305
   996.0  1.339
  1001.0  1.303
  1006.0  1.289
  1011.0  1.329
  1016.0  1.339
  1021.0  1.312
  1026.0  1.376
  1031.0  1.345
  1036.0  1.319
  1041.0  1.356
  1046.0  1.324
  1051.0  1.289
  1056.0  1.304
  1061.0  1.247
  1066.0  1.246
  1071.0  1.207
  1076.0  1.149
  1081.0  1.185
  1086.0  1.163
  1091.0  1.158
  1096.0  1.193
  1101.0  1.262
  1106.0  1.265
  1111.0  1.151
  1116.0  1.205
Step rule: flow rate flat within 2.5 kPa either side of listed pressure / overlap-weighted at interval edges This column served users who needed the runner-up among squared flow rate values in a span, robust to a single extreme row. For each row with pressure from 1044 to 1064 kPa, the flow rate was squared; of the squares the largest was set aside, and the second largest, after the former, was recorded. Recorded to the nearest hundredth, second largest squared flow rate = 1.70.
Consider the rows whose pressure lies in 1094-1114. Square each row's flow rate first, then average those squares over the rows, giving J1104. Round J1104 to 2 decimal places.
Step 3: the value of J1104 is 1.49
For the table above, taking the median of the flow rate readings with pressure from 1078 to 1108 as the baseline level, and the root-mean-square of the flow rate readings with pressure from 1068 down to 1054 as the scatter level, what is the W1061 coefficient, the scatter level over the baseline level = 1.06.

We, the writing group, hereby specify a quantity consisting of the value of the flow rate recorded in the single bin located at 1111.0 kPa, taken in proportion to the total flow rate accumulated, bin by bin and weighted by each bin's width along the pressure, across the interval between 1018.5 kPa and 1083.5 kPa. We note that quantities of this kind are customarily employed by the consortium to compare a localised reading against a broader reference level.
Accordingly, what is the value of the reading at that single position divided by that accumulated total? 0.0138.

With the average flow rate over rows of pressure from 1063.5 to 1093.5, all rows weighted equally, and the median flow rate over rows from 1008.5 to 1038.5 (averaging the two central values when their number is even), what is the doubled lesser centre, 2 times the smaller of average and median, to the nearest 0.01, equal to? 2.37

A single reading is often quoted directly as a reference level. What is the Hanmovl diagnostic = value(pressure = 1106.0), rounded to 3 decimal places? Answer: 1.265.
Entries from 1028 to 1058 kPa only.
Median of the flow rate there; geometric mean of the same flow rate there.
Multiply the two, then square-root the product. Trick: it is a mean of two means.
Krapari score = 1.32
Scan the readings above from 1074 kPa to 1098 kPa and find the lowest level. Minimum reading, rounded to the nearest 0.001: 1.149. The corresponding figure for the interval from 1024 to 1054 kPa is 1.289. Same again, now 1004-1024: 1.289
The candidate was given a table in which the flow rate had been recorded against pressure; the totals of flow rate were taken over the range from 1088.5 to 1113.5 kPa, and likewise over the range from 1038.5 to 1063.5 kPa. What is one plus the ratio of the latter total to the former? 2.08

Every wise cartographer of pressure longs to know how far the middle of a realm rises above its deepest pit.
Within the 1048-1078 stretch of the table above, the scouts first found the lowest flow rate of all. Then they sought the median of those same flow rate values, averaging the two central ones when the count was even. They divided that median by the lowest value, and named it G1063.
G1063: 1.08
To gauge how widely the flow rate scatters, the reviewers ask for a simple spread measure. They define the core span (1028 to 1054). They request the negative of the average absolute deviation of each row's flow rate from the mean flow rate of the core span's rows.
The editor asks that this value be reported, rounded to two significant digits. -0.019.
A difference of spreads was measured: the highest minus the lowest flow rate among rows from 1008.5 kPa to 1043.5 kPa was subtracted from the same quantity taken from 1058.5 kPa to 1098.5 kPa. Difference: 0.034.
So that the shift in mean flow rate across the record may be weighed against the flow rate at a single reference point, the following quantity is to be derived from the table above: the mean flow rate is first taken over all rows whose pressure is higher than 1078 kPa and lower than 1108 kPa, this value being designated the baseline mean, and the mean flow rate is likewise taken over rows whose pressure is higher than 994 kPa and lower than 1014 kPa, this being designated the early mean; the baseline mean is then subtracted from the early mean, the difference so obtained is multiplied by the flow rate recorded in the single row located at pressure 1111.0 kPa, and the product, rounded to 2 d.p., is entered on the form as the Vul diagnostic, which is 0.13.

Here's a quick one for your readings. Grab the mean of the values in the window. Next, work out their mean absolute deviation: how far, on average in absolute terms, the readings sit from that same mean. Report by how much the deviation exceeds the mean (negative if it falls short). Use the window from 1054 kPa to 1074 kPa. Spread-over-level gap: -1.22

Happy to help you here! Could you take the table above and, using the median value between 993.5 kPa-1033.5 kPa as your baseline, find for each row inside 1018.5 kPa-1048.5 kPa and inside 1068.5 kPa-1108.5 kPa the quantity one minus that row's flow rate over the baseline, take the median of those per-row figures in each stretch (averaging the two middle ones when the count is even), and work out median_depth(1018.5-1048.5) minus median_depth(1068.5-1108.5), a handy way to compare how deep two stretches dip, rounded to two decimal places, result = -0.11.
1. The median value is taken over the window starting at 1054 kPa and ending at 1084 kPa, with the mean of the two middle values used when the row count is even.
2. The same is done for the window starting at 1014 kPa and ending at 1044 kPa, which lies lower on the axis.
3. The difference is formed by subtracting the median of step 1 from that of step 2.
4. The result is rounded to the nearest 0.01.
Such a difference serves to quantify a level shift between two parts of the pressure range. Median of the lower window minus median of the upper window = 0.12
